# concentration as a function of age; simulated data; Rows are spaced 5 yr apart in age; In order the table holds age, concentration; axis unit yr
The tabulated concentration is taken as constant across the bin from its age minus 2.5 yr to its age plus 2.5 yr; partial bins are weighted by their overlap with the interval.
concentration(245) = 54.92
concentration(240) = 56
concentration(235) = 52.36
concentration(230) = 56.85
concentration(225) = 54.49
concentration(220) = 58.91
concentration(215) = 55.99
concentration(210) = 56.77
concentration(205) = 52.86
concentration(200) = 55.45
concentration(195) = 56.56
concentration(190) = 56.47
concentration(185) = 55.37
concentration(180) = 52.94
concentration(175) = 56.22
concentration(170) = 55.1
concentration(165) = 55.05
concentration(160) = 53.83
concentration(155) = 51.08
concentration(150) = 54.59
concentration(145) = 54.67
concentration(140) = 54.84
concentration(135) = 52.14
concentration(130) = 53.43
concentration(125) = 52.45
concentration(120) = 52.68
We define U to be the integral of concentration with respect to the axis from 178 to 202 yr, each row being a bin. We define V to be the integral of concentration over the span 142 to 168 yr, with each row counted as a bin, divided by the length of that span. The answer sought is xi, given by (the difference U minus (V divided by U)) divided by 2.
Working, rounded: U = 1330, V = 53.9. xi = 665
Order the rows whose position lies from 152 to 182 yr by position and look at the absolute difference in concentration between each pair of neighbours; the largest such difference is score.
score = 3.3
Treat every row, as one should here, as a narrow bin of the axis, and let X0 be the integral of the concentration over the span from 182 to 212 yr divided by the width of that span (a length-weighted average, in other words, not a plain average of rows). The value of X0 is 55.5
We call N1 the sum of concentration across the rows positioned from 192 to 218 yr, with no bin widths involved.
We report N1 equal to 278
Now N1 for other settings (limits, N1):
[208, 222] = 172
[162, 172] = 110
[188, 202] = 168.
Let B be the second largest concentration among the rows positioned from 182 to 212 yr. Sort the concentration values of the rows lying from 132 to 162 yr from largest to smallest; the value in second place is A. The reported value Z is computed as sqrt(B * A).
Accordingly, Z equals 55.6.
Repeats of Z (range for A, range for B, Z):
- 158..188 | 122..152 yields 55.0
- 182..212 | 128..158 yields 55.6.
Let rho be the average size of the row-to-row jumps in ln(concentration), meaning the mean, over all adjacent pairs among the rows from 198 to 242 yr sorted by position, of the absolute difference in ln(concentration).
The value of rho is 0.057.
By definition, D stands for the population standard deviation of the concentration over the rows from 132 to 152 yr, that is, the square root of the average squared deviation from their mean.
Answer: 1.1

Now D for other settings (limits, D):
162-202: 1.1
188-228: 1.7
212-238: 2.2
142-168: 1.4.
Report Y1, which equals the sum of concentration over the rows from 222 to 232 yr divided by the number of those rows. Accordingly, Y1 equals 55.7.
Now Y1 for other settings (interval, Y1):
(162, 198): 55.4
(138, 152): 54.7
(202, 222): 56.1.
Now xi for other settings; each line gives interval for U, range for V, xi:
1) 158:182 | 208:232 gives 656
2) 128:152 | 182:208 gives 647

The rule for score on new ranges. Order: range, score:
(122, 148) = 2.7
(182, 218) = 3.9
